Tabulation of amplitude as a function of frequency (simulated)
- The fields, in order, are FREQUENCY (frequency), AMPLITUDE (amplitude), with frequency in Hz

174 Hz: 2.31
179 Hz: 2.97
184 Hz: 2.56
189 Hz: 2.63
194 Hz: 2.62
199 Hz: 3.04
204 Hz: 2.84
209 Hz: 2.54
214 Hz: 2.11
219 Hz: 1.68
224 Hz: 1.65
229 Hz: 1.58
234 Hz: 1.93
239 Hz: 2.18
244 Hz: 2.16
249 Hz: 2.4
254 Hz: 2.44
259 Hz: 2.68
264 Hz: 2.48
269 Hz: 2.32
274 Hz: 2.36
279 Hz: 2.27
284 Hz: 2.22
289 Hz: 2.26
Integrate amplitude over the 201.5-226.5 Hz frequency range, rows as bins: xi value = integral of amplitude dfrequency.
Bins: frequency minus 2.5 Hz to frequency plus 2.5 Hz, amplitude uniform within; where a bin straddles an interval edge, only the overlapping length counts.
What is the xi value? 54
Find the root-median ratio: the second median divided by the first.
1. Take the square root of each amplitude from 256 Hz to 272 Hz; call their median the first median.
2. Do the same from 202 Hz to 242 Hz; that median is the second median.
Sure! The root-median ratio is 0.90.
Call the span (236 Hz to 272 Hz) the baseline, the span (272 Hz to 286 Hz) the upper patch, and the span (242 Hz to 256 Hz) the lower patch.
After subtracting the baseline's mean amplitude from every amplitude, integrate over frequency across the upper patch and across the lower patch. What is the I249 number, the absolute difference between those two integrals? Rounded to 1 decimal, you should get 0.7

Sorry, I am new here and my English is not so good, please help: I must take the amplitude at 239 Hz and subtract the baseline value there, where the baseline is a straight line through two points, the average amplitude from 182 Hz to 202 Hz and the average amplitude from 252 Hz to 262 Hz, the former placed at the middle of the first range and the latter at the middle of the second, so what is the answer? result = -0.4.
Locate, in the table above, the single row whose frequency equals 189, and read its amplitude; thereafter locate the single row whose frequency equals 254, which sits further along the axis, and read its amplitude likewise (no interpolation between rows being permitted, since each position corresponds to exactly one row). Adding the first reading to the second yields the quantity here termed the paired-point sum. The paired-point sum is 5.07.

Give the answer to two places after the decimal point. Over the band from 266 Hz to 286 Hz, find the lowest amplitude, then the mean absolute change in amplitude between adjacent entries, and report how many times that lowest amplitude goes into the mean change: 0.03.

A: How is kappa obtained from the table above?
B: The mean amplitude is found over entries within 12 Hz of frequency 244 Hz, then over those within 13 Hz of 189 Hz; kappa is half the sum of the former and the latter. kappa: 2.49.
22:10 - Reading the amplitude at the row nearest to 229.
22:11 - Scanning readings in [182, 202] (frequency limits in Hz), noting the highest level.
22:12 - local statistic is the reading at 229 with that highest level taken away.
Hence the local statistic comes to -1.5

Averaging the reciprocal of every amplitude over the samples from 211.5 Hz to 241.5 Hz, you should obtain 0.55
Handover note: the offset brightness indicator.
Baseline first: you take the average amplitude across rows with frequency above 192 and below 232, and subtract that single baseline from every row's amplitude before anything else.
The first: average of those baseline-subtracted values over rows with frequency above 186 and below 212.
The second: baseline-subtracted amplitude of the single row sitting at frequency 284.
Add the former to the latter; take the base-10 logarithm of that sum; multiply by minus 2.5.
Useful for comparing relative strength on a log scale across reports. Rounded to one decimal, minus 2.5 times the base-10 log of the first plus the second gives 0.9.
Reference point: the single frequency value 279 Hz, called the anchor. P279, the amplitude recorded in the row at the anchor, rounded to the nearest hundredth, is 2.27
